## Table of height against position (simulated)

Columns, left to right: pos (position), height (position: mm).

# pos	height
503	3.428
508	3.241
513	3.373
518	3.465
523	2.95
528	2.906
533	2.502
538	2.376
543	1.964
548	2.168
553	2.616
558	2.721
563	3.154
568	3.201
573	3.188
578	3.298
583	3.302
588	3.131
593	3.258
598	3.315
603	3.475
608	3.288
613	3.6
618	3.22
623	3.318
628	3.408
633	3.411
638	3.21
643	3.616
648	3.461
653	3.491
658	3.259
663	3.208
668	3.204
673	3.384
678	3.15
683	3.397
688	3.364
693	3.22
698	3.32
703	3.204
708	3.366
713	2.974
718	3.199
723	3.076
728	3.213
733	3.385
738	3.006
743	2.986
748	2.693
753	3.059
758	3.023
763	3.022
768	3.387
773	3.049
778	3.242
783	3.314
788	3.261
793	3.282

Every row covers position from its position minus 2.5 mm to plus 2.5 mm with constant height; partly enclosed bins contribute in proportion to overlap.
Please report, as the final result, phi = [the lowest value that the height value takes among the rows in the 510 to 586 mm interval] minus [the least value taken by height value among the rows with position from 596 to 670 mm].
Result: -1.2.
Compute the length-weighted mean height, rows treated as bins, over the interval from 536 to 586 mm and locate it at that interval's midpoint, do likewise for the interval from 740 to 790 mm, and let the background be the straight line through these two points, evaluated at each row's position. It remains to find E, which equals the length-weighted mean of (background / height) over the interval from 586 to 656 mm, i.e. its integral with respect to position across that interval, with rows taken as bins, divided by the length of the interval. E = 0.86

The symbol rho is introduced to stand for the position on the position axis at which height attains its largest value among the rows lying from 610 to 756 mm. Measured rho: 643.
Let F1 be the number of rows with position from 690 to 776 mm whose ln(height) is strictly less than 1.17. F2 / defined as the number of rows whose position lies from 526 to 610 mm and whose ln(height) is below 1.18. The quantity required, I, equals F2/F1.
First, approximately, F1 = 13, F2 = 11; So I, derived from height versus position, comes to 0.8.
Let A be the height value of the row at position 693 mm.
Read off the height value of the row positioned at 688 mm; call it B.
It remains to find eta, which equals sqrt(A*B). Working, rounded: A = 3.22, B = 3.364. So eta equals 3.29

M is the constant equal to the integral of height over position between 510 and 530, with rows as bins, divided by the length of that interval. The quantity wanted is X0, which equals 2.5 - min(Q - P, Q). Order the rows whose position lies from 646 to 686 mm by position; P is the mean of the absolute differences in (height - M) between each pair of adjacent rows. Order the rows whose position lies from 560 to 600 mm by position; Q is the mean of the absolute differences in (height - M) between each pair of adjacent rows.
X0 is 2.56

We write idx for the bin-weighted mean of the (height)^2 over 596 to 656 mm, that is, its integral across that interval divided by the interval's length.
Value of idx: 11.6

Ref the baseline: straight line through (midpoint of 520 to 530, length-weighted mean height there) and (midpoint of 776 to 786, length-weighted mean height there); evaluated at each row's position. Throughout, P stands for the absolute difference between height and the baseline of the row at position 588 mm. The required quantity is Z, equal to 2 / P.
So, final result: 21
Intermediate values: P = 0.10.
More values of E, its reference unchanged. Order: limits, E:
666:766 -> 0.96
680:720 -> 0.93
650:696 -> 0.90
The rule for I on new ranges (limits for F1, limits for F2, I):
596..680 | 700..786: 2.6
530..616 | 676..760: 1.2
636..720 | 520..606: 1.5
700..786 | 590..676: 0.3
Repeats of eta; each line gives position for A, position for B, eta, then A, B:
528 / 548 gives 2.51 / 2.906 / 2.168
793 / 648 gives 3.37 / 3.282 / 3.461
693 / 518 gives 3.34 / 3.22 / 3.465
